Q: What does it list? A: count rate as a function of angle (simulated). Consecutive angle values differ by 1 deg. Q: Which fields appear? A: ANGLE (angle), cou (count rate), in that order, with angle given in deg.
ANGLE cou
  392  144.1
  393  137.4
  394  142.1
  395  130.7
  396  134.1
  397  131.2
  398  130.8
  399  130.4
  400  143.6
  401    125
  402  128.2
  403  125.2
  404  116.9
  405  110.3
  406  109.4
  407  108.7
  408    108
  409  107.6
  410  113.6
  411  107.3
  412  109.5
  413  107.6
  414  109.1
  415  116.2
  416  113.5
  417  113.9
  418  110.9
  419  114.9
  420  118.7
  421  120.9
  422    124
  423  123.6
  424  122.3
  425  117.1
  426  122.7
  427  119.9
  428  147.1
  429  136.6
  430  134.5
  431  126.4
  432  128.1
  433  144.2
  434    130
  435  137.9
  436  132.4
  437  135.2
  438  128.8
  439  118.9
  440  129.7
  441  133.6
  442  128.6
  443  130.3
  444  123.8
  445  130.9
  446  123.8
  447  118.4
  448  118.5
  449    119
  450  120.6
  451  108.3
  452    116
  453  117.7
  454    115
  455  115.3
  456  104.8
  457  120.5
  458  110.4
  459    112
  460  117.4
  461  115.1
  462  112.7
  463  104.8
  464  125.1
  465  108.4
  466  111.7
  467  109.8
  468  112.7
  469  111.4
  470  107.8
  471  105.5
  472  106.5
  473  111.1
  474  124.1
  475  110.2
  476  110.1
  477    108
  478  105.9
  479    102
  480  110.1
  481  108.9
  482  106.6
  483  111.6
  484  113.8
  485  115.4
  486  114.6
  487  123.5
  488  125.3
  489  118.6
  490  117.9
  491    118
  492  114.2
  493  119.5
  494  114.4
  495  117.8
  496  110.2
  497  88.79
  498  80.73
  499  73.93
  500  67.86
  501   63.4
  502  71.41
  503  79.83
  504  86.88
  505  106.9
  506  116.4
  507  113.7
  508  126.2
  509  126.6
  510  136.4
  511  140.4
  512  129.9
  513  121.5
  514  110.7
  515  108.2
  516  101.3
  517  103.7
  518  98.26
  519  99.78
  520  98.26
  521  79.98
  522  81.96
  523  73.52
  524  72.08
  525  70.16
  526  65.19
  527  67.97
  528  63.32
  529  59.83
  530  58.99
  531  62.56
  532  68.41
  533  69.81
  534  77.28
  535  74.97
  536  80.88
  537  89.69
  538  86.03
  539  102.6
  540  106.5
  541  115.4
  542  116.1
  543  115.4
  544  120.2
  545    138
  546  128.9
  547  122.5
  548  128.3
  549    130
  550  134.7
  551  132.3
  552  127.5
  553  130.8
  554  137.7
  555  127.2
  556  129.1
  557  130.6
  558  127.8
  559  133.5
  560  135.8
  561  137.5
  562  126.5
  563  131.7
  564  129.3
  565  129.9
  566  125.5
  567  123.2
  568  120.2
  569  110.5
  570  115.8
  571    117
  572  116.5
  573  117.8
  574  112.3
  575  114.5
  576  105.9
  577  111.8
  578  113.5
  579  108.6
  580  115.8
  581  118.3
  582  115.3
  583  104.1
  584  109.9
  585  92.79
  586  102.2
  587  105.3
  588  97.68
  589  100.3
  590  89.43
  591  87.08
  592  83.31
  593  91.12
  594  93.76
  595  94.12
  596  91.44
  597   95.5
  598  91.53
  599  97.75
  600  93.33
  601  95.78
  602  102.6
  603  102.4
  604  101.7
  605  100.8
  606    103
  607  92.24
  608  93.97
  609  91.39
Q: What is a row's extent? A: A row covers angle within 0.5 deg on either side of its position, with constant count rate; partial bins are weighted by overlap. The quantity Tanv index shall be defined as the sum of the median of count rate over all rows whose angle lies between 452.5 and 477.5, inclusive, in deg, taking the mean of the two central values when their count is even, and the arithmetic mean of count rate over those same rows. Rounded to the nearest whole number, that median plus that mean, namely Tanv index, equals 224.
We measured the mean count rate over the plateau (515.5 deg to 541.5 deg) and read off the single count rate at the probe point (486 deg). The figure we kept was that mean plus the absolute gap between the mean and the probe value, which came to 115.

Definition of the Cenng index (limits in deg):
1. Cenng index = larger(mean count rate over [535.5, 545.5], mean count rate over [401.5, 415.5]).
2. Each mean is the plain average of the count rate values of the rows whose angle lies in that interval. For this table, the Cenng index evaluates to 113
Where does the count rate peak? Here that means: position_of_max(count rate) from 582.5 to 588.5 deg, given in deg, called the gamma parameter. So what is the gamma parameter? 584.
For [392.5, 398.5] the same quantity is 394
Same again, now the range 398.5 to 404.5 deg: 400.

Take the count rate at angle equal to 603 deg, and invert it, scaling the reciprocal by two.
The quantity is 0.0195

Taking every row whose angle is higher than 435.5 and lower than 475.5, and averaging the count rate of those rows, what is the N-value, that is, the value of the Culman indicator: 118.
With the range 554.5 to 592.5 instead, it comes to 115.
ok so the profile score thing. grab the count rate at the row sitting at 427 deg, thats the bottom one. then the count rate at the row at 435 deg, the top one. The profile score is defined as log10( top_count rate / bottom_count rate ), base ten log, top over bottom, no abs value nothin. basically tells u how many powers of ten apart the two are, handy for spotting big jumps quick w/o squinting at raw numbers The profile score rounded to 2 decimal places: 0.06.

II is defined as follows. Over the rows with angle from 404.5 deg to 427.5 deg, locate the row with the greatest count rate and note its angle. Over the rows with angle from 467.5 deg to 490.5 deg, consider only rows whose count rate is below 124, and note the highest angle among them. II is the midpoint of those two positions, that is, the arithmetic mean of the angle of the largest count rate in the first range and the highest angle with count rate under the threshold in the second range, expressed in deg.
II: 456 deg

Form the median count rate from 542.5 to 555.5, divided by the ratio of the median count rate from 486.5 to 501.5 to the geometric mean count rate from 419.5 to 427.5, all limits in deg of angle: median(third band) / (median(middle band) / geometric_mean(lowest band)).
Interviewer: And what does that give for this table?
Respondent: 136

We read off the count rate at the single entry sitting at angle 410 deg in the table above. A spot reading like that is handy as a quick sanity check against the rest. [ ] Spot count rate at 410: 113.6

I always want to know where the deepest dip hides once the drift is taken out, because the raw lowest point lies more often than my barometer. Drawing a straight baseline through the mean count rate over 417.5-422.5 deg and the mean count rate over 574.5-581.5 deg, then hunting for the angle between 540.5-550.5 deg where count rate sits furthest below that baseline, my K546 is 541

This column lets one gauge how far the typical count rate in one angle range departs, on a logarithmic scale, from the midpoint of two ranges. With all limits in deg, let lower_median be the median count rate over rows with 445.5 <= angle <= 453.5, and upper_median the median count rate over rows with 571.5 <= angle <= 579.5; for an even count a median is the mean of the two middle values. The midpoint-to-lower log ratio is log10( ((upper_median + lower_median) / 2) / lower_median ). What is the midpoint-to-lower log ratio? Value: -0.010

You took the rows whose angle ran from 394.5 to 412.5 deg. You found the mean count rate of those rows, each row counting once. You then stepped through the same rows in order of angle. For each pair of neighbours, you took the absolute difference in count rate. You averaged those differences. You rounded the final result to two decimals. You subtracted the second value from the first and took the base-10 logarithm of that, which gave 2.06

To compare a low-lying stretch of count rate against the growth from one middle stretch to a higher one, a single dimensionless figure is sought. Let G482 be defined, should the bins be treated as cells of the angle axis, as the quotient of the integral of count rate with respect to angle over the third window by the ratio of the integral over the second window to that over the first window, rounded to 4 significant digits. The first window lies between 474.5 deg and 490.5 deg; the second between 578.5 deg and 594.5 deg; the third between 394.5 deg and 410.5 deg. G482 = 2181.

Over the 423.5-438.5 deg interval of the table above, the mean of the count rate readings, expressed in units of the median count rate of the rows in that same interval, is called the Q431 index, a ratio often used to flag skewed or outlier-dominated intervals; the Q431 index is 1.01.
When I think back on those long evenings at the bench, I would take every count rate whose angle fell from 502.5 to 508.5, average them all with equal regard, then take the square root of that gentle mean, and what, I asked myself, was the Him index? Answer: 10.2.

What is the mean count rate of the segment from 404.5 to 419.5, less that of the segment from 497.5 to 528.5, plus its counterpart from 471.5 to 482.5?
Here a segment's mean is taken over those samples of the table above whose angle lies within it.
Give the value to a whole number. 125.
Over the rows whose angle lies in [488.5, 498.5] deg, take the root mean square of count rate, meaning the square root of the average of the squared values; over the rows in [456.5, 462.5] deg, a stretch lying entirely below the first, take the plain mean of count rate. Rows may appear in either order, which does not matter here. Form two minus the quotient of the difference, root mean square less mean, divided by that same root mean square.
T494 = 2.0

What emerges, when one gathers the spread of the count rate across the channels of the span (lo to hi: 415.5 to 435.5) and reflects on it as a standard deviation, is 10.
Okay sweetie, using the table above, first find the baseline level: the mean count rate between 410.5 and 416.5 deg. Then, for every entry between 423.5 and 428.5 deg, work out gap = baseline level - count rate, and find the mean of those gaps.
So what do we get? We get -15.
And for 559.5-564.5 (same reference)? -22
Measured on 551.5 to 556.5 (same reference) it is -20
